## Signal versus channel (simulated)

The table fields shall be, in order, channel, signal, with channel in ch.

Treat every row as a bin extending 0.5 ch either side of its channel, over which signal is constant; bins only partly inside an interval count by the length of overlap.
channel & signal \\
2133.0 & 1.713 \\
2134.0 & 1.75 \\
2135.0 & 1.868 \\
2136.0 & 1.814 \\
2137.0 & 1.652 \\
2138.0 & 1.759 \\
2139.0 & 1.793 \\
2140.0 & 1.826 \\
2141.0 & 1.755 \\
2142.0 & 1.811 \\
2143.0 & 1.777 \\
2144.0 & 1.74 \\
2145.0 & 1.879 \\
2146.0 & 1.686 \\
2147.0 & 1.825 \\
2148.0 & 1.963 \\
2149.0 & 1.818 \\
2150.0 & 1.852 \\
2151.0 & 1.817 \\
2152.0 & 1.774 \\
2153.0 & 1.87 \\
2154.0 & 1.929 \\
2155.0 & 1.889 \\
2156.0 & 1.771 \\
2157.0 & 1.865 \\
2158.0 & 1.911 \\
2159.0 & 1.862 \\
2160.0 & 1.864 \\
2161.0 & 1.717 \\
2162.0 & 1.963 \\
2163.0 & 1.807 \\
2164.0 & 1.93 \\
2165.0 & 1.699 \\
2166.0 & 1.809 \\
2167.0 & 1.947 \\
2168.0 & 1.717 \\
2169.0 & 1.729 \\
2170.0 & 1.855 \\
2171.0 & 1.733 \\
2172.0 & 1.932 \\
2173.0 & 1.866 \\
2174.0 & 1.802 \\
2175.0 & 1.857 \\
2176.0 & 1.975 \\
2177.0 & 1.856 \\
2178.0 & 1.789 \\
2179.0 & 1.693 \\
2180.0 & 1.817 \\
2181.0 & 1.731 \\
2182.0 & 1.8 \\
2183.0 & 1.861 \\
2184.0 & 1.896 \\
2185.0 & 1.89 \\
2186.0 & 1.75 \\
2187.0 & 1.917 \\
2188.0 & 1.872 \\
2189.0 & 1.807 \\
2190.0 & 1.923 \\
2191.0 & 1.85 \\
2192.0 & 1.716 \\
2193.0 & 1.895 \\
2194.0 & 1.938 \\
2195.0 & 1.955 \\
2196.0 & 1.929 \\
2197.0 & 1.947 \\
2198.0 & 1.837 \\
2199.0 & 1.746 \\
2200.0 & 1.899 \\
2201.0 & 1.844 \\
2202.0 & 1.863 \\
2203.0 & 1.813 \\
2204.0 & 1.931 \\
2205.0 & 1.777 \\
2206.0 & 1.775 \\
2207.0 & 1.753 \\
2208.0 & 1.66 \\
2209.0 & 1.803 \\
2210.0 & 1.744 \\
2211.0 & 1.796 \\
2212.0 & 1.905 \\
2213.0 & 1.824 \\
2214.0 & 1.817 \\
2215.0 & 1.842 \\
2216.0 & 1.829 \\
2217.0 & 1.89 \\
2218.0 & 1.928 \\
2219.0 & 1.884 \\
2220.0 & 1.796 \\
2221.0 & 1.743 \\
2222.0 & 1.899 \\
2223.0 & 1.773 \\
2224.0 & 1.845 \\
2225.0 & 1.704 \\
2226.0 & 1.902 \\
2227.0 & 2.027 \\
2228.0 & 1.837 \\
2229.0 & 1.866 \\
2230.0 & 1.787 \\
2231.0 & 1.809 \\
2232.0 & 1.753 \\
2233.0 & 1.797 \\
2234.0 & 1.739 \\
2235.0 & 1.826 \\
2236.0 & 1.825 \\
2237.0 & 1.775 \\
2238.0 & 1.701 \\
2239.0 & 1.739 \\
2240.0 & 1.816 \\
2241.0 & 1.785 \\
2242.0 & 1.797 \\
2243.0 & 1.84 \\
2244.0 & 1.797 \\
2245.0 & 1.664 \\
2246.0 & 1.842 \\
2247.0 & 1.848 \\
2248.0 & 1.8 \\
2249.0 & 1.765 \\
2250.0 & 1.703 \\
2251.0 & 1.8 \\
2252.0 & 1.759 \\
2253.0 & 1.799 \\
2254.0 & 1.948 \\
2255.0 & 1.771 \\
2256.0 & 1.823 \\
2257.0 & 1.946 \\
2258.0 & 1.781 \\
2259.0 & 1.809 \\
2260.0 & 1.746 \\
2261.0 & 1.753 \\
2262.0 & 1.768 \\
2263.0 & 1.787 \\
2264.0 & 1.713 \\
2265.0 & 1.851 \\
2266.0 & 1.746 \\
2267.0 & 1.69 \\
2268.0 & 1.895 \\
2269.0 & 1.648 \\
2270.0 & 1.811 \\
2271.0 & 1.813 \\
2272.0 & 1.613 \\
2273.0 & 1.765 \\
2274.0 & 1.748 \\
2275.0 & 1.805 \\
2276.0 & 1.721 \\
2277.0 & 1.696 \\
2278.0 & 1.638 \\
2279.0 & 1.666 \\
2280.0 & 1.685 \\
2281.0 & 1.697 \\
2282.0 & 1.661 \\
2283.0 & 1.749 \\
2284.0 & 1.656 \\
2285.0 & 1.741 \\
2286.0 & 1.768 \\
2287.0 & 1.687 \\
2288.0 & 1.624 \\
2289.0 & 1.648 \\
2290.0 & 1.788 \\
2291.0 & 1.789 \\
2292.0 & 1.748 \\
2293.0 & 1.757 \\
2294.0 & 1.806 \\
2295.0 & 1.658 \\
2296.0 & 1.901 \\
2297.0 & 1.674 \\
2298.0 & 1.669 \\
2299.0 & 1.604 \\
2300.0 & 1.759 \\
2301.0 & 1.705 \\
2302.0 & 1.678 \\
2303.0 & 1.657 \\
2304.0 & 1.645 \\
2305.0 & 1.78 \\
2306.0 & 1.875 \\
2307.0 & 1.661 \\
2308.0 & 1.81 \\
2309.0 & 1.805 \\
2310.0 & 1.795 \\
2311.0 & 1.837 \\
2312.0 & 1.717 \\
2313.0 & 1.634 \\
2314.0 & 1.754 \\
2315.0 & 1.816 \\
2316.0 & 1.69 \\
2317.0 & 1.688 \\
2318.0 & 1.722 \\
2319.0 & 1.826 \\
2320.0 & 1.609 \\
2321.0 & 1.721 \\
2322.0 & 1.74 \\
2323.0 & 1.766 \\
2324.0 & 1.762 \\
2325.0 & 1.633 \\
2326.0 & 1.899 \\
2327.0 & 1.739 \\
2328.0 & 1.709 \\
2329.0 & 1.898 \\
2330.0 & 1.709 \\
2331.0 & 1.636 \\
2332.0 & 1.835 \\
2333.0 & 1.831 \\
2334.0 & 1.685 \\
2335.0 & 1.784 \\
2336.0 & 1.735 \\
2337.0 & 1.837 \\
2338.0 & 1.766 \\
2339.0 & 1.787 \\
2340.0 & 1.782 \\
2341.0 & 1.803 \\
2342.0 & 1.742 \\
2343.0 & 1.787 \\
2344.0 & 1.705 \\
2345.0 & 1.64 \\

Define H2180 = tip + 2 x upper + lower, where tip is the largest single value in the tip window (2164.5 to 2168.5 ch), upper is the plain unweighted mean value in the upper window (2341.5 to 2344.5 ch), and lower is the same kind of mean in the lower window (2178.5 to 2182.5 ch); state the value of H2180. 7.20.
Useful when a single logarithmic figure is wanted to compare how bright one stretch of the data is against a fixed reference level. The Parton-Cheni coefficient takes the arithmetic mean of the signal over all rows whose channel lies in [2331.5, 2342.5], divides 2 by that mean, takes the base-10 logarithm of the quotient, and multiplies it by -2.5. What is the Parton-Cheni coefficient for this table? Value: -0.13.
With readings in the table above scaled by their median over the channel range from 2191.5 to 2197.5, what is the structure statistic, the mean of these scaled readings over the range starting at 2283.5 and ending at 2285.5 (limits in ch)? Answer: 0.878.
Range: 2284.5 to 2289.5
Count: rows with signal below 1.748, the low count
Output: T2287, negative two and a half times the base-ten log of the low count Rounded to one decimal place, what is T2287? -1.5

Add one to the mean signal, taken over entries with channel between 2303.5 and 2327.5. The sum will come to 2.75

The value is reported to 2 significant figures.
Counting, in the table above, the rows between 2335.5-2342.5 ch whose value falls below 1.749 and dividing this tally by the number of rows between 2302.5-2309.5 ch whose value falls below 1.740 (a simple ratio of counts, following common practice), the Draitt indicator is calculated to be 0.67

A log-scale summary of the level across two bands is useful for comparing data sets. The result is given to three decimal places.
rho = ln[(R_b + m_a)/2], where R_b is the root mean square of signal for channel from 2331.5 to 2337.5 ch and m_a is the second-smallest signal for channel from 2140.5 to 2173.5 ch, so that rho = 0.555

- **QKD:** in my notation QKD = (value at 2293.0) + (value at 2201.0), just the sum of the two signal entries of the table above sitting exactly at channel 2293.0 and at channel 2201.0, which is 3.60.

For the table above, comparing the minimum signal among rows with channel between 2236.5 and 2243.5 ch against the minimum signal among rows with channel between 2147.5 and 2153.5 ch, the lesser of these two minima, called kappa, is 1.70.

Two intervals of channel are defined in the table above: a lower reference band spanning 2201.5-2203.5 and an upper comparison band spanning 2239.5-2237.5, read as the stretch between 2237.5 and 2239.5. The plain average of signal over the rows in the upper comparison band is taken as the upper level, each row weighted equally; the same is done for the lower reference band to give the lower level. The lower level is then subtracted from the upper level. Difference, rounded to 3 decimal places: -0.118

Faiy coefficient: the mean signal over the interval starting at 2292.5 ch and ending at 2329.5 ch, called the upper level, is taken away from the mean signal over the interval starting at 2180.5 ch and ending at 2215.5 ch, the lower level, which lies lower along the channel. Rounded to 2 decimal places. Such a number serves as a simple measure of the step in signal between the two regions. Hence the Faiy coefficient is 0.10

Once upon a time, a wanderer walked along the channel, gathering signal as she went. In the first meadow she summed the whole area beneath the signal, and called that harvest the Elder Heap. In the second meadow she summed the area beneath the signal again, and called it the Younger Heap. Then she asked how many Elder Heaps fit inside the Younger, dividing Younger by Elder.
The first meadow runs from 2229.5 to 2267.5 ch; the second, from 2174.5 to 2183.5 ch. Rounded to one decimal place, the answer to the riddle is 0.2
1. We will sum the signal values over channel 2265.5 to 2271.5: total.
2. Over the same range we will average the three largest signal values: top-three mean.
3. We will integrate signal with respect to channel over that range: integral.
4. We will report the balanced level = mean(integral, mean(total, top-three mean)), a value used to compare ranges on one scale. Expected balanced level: 8.41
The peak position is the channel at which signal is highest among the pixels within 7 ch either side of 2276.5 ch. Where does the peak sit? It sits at 2271.0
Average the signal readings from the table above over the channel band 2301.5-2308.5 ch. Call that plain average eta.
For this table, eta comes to 1.73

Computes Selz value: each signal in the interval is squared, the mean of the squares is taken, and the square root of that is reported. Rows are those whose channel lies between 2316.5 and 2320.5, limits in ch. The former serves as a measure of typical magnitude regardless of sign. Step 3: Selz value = 1.71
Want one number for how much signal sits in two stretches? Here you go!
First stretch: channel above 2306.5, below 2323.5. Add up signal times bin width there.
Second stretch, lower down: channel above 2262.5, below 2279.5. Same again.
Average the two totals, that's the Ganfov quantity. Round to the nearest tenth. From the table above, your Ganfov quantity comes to 29.6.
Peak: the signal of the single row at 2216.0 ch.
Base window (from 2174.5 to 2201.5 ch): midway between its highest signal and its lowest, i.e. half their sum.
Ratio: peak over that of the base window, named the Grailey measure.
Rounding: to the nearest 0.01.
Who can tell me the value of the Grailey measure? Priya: 1.00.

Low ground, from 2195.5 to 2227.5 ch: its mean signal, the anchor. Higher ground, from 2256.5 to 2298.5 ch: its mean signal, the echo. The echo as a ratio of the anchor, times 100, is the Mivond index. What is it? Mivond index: 95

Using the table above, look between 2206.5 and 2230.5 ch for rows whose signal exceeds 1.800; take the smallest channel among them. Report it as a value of 2209.0 ch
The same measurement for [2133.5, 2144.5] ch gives 2135.0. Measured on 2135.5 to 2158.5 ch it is 2136.0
